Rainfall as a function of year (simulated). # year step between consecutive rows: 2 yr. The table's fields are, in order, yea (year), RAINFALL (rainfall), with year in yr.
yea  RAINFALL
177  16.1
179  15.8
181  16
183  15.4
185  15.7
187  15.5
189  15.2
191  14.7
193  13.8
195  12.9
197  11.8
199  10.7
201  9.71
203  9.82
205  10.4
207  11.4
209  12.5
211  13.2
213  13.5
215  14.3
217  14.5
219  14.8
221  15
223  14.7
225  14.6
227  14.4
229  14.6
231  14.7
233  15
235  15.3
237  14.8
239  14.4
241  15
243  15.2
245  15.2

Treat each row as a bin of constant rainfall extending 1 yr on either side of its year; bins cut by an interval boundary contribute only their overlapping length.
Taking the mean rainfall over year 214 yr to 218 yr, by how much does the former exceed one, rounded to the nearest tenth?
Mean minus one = 13.4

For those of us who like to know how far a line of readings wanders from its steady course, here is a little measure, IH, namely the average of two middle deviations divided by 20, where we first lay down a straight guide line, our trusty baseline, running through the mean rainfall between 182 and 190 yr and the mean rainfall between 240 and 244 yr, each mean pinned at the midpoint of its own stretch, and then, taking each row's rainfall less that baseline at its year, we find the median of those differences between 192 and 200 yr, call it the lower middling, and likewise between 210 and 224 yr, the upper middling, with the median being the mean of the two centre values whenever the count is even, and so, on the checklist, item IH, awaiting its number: -0.095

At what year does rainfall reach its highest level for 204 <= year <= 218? 217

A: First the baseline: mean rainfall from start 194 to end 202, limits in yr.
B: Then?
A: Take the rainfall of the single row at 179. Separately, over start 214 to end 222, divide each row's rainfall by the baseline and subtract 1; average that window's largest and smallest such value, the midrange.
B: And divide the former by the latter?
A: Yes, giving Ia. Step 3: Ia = 53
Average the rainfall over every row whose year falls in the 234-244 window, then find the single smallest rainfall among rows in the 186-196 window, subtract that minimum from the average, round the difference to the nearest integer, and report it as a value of 2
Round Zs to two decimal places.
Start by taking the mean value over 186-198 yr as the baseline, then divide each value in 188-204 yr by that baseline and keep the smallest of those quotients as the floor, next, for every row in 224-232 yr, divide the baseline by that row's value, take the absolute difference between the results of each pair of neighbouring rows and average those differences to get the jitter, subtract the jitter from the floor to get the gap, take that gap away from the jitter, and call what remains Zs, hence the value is -0.67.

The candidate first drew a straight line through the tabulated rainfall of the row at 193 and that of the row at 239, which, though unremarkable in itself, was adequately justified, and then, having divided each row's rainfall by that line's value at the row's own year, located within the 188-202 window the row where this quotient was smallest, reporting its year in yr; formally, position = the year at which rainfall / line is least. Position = 201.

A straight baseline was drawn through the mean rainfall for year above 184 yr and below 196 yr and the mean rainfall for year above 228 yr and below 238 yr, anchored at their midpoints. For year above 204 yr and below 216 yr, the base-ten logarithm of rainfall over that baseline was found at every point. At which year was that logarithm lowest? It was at 205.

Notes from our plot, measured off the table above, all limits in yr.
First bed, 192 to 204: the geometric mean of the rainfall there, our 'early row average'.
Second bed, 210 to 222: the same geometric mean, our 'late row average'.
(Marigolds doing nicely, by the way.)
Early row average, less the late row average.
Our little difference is -2.8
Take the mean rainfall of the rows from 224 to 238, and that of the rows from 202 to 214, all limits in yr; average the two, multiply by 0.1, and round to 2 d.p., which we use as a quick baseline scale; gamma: 1.33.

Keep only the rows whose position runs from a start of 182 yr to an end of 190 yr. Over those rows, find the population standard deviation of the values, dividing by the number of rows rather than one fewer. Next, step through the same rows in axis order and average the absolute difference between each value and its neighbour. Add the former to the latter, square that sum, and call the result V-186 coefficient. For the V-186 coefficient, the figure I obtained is 0.20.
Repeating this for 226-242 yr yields 0.41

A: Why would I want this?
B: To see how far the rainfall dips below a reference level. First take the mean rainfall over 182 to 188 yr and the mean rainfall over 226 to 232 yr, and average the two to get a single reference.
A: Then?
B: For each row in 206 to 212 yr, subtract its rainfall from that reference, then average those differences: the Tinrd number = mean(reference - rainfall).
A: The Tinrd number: 2.7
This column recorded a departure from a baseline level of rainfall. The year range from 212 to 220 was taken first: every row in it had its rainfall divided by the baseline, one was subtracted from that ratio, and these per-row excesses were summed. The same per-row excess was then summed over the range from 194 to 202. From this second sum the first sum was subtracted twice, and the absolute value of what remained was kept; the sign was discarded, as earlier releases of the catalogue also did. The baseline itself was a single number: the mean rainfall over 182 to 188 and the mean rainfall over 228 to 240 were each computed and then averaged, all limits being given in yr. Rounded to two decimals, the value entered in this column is 0.56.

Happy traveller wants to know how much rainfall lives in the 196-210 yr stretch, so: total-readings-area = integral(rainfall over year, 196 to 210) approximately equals 153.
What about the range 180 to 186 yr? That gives 94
